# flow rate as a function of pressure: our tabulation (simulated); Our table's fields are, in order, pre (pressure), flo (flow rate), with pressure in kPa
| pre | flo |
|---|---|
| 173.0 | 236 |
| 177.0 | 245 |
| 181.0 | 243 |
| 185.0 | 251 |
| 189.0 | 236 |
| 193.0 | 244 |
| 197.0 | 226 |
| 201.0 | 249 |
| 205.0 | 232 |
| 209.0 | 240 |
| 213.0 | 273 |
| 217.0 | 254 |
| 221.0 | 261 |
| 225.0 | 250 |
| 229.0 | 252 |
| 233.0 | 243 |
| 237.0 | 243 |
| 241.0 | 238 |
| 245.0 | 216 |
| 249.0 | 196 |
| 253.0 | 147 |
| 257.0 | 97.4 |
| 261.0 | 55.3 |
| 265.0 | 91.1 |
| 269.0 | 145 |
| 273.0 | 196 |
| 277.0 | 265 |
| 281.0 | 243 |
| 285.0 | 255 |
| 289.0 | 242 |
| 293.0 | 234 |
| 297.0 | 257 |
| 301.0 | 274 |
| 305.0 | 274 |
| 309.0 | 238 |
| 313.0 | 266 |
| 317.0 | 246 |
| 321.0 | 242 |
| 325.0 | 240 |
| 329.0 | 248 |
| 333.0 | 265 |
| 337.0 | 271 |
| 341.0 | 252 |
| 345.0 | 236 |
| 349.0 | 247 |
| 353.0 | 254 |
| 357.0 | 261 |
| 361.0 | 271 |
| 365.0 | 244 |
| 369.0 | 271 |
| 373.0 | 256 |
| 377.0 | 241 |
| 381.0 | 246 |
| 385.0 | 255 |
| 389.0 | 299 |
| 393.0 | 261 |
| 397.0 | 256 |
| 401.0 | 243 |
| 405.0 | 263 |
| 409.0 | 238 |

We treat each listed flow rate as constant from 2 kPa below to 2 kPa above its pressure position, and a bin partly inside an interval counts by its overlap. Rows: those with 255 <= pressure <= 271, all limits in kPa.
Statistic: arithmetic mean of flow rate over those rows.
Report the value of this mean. 97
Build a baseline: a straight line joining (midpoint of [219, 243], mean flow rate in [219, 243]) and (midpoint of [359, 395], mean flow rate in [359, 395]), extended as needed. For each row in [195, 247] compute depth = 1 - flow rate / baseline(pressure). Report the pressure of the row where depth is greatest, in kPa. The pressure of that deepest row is 245.0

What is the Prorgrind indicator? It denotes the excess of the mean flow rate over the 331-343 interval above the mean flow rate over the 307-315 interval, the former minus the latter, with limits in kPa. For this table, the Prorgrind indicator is 11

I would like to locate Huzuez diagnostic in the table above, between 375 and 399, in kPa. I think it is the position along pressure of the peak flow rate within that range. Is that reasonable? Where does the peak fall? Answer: 389.0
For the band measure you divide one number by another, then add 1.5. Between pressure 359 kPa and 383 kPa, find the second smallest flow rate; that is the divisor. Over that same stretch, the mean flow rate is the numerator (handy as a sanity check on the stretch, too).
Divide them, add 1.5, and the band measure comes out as 2.54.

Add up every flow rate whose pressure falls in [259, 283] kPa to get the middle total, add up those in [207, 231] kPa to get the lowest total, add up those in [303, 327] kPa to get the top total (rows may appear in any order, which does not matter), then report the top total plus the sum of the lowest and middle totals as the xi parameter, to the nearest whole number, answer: 4031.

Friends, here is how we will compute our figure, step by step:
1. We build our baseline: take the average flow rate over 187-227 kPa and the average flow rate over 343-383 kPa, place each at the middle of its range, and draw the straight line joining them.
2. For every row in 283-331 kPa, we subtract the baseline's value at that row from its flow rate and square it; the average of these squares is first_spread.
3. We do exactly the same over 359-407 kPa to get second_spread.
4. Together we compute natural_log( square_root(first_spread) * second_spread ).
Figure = 8.2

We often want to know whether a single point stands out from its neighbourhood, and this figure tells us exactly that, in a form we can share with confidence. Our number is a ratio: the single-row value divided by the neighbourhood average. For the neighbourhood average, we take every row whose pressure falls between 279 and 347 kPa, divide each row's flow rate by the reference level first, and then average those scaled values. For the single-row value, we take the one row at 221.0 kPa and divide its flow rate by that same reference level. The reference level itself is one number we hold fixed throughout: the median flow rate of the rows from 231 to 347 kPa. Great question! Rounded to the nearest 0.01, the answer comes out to 1.04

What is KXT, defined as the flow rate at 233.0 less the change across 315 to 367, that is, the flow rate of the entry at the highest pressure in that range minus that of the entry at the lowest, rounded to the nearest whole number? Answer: 245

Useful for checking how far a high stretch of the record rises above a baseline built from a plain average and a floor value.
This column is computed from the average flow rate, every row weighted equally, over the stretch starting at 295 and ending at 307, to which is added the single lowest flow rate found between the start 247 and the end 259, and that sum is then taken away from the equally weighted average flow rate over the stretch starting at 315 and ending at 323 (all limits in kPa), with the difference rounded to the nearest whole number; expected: -122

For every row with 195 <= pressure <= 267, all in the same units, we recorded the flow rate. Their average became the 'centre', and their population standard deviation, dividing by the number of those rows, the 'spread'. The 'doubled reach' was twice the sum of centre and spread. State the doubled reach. 546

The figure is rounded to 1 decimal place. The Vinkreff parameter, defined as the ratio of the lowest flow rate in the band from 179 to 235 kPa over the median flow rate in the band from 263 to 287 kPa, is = 1.0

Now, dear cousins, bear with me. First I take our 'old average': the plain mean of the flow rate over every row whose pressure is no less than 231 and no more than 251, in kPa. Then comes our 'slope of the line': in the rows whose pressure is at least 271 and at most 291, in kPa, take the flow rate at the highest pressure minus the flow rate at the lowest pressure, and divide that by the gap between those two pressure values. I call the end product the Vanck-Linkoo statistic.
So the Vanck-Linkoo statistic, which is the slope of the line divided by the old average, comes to 0.013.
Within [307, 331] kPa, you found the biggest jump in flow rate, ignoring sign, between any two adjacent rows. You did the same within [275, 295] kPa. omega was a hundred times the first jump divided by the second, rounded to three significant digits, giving 127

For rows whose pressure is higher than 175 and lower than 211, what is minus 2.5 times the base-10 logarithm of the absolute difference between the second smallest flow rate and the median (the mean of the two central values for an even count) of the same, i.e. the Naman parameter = -2.6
